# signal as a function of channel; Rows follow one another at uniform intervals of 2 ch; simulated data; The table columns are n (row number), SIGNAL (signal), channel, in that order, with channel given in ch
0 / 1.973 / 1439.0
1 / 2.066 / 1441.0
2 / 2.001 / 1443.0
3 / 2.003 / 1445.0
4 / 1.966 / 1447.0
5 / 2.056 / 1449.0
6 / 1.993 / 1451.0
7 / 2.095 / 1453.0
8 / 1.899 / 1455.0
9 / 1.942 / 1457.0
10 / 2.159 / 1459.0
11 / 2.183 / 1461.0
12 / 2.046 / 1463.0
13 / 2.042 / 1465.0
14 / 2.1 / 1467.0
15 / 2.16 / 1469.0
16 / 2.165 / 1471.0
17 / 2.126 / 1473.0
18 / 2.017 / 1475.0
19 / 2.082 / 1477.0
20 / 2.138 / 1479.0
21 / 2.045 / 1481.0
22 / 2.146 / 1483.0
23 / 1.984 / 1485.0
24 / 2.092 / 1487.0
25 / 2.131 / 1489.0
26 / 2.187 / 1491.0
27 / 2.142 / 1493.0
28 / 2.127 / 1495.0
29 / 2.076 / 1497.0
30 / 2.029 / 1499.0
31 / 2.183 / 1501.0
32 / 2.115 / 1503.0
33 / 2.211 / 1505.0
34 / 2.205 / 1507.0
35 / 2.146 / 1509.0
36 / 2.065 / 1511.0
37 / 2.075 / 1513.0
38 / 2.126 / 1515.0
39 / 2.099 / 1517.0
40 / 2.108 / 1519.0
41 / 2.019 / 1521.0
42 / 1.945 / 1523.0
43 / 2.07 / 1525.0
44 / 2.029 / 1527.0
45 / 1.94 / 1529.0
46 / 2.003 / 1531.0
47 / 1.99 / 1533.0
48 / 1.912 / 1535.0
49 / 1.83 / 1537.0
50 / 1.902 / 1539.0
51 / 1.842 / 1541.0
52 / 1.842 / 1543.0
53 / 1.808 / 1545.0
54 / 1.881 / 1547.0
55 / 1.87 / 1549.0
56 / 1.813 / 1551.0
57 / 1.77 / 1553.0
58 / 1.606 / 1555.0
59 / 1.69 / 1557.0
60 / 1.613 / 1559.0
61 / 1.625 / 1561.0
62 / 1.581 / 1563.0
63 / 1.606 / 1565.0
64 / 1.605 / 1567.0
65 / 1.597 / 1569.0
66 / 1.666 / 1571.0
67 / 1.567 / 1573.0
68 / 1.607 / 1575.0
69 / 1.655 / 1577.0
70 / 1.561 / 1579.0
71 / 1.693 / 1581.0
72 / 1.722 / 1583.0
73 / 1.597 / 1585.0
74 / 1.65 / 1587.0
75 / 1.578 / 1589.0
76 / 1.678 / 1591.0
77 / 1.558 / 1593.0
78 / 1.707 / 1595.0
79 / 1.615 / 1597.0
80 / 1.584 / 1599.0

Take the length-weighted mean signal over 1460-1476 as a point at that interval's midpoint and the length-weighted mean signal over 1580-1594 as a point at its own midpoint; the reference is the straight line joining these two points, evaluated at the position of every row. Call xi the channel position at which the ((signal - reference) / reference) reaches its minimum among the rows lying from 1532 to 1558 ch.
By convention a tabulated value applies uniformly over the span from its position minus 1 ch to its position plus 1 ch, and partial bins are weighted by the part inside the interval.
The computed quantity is 1555.0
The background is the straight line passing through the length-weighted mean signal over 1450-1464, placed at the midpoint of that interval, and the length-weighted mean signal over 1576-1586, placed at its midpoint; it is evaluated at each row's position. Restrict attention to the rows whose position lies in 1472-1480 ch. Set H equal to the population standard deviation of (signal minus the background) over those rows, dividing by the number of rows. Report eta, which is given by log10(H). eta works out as -1.30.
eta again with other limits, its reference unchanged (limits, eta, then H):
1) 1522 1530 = -1.26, 0.055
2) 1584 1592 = -1.36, 0.044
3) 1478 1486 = -1.20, 0.063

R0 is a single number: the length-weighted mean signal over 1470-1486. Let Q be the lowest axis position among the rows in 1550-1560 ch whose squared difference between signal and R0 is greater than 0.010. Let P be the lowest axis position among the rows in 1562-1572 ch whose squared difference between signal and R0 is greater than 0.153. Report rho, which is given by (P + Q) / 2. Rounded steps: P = 1563.0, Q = 1551.0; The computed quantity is 1557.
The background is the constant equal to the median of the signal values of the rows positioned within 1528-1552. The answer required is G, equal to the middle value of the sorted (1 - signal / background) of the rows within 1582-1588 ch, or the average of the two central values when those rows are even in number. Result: 0.1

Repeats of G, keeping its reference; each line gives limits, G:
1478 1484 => -0.1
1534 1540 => 0.0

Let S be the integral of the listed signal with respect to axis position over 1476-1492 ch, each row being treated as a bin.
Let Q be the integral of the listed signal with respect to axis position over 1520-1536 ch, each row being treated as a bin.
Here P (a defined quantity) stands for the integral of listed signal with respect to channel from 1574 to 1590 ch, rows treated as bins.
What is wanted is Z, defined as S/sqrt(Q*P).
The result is 1.17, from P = 26.1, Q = 31.8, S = 33.6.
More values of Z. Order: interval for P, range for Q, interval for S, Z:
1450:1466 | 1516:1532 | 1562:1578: 0.79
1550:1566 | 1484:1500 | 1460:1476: 1.13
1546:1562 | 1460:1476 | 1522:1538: 1.03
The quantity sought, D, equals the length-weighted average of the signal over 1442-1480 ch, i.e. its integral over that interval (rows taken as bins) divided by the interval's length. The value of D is 2.06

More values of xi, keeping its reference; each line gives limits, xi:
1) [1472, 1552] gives 1475.0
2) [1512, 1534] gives 1523.0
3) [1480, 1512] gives 1485.0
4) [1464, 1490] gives 1465.0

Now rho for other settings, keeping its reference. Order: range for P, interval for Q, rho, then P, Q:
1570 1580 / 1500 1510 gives 1538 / 1571.0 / 1505.0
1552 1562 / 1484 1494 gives 1520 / 1555.0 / 1485.0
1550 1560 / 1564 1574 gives 1560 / 1555.0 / 1565.0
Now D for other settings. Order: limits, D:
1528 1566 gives 1.80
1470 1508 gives 2.12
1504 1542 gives 2.03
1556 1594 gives 1.62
